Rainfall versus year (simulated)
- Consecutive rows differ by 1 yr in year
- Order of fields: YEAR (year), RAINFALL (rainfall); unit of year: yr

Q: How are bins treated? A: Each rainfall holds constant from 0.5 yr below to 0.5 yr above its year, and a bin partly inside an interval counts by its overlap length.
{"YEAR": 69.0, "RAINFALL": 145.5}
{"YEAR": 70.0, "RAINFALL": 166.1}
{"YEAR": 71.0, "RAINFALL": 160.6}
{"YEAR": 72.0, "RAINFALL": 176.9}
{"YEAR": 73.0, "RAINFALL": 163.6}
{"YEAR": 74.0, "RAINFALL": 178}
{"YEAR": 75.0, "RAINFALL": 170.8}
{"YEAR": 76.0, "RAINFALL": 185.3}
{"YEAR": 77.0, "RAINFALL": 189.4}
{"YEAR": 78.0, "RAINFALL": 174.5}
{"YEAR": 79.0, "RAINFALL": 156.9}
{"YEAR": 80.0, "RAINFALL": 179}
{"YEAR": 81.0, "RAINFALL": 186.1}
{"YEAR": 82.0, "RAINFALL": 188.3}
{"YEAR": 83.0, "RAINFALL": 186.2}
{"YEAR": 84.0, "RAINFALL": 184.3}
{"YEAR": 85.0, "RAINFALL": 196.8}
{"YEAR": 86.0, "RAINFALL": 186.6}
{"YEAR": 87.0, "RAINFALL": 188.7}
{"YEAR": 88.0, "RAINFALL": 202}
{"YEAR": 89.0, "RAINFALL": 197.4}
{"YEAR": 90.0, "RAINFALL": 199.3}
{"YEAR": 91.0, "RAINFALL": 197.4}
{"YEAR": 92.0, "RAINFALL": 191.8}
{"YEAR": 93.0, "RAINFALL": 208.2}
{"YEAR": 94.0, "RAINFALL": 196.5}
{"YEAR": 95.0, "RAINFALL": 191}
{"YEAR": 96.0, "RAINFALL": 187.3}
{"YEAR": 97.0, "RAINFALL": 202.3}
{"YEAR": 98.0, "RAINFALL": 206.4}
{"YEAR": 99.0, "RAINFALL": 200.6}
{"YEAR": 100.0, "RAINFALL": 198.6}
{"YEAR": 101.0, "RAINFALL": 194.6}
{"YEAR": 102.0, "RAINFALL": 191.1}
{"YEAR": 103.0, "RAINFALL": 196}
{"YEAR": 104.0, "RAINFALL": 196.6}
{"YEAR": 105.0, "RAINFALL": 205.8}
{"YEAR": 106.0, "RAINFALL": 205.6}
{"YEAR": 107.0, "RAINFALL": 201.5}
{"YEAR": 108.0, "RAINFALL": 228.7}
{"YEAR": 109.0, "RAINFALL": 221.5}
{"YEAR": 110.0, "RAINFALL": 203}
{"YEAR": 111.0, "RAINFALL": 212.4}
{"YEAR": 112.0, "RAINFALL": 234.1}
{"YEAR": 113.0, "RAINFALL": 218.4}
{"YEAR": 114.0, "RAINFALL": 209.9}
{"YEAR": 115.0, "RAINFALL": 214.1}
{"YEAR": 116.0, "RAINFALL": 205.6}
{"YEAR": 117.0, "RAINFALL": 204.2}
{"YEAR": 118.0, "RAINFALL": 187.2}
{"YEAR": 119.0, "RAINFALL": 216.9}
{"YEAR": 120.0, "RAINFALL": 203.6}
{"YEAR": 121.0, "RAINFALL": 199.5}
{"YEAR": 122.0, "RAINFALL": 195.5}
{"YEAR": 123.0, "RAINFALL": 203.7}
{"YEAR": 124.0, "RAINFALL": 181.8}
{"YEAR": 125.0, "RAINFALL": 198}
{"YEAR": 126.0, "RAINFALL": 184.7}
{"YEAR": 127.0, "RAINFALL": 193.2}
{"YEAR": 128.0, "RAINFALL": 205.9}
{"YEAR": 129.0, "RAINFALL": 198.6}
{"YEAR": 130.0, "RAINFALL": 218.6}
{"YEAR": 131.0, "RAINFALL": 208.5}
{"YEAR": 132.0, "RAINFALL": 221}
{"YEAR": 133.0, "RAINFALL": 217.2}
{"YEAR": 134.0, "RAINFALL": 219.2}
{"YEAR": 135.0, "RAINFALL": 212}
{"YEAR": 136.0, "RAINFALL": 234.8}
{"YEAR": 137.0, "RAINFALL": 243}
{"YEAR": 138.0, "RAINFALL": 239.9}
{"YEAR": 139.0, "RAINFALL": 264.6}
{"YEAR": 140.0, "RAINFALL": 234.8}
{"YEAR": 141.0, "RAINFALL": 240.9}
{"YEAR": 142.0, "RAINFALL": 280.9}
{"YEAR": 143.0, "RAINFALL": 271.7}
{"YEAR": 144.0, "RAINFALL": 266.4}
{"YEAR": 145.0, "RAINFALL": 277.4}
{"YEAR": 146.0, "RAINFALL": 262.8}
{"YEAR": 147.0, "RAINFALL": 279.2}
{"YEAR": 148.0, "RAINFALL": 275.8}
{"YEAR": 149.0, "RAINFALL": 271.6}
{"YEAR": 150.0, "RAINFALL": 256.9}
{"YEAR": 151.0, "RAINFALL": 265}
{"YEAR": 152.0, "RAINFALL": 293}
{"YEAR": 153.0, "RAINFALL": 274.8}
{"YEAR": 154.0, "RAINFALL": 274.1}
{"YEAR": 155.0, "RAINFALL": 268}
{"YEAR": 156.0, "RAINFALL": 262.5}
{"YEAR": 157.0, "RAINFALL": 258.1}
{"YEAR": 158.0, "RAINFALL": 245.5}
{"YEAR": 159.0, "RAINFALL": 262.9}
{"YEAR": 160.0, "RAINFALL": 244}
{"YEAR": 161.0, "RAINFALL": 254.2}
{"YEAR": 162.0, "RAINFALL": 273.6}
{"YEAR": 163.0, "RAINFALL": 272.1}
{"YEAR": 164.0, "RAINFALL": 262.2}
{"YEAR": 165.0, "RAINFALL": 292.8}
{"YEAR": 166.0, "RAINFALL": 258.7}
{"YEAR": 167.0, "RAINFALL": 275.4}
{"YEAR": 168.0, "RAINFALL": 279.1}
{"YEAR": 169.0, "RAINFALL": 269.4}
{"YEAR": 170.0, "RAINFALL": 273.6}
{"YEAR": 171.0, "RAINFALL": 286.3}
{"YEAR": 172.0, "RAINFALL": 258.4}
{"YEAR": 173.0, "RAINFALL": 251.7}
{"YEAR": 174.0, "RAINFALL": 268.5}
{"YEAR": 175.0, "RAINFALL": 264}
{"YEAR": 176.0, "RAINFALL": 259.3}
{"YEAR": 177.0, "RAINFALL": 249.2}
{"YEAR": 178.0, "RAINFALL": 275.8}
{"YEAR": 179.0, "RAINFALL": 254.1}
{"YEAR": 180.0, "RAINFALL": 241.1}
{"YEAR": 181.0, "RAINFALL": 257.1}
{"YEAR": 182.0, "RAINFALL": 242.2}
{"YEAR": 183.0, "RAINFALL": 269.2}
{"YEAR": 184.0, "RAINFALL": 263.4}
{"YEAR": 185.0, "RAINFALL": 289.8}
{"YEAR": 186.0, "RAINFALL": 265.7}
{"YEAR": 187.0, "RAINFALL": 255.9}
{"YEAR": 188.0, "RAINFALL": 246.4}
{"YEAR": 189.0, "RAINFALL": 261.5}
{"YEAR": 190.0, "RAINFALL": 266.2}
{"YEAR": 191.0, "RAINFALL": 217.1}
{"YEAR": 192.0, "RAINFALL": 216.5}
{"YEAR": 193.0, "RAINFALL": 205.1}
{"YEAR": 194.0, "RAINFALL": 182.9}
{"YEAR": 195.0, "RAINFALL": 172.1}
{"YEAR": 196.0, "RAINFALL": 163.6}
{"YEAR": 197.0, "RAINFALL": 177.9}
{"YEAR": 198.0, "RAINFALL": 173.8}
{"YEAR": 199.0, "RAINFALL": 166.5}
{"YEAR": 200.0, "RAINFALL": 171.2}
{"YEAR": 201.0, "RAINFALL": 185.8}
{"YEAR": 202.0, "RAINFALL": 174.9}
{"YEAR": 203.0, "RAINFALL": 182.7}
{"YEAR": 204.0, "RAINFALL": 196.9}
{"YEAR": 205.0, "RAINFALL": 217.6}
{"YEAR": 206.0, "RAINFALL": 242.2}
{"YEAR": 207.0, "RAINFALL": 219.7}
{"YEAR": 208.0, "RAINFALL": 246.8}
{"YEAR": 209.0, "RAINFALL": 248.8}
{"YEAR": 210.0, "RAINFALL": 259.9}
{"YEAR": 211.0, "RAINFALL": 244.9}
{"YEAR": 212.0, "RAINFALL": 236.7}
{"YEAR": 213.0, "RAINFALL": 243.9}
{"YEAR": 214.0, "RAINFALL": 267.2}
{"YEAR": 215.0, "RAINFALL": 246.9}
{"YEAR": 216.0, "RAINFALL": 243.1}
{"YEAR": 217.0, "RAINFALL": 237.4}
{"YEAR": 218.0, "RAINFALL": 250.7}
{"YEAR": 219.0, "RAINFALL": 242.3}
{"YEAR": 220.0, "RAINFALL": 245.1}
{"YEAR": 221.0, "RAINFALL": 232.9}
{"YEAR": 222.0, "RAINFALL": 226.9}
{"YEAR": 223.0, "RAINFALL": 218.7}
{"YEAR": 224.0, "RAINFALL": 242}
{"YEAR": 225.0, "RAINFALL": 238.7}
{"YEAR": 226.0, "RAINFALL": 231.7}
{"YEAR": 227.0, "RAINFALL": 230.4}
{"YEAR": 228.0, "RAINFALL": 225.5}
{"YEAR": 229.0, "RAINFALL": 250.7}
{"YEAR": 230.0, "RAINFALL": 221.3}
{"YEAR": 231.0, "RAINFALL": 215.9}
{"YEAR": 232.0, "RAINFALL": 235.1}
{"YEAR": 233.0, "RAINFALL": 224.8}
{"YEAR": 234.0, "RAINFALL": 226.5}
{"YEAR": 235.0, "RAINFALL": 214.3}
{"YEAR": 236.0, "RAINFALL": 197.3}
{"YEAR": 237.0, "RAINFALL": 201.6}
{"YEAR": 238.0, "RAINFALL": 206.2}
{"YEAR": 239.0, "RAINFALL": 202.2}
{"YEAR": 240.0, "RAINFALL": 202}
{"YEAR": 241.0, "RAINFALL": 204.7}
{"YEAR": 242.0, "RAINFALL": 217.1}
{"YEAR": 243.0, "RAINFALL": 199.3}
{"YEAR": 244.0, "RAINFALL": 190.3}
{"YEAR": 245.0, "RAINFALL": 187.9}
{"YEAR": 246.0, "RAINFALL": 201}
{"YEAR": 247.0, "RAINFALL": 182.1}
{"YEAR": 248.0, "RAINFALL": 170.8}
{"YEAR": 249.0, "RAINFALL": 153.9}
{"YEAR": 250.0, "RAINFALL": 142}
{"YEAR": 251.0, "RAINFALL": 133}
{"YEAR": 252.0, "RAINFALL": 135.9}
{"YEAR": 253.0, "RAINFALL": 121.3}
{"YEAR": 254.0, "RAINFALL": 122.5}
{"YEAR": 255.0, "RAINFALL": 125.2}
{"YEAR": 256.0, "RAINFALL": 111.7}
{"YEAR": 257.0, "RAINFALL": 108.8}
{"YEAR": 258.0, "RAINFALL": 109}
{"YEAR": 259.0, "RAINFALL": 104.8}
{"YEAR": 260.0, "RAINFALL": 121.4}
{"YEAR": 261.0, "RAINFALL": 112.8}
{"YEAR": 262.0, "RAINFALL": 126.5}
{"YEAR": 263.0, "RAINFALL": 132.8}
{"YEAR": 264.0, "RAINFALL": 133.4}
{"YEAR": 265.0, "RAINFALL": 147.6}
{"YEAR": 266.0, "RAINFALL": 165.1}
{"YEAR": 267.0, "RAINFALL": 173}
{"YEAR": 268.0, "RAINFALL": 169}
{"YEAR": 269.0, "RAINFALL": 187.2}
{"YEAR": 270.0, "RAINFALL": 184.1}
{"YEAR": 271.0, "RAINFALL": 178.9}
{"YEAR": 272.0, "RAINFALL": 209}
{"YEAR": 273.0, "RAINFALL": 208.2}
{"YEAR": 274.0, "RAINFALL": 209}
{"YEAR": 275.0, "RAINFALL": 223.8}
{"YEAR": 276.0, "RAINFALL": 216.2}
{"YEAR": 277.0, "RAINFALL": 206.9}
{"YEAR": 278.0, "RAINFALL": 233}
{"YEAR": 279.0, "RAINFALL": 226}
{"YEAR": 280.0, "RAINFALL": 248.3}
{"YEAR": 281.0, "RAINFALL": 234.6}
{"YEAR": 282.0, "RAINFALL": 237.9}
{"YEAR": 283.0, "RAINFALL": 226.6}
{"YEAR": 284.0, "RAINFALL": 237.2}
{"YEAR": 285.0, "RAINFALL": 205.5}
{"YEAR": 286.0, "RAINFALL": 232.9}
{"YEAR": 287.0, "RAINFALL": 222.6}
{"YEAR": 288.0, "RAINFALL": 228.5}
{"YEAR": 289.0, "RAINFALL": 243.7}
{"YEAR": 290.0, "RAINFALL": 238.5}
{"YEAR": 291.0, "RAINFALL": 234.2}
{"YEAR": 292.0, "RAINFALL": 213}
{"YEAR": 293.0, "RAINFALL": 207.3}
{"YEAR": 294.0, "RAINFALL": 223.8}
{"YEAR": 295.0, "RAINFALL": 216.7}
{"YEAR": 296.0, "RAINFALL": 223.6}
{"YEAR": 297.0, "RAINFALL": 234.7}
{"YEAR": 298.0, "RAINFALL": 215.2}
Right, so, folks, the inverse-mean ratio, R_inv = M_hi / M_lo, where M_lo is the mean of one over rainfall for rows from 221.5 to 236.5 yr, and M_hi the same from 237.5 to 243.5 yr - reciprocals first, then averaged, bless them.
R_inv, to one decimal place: 1.1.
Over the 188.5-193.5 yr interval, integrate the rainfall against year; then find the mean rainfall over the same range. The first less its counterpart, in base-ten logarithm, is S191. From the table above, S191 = 2.97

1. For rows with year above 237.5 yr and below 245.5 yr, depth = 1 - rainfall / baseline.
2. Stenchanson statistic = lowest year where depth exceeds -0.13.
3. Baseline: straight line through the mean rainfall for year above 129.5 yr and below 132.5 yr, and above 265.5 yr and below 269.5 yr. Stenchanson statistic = 238.0 yr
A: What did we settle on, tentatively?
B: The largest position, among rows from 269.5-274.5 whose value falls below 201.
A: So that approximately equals 271.0 yr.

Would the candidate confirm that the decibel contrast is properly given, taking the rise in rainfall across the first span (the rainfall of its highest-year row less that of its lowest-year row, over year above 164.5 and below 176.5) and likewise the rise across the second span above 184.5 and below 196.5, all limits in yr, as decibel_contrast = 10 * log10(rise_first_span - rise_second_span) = 19.7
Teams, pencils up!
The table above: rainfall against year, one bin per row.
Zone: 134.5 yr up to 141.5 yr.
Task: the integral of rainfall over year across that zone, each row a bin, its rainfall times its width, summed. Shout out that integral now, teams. 1670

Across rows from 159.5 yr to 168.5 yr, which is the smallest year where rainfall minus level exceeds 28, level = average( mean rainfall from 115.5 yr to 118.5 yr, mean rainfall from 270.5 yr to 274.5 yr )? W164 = 160.0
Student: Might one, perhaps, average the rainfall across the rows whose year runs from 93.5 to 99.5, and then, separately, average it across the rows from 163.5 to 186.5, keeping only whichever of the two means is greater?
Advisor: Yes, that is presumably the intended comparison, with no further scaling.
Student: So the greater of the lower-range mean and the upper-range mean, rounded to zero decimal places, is 266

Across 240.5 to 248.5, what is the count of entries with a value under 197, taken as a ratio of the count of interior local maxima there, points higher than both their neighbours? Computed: 2.00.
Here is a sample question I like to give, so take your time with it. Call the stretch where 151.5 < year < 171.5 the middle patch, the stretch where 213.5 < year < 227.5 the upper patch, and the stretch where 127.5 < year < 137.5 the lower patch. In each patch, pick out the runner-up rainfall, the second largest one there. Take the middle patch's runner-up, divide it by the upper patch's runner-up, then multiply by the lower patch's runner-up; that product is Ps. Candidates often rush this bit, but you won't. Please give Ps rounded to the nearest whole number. 274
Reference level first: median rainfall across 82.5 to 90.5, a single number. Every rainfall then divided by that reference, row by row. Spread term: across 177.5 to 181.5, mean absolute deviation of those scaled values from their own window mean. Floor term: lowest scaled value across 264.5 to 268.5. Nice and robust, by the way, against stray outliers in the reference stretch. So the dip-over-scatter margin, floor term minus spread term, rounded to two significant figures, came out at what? 0.72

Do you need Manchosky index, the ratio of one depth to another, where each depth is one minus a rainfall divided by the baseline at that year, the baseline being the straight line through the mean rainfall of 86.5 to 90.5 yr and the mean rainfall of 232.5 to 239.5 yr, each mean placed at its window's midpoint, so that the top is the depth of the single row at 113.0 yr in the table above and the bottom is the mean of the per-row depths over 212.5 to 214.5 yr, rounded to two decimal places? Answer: 0.43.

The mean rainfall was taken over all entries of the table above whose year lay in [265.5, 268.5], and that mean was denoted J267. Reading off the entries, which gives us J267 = 169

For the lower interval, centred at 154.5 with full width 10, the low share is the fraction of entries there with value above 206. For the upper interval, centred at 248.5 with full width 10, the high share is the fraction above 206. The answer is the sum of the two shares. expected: 1.0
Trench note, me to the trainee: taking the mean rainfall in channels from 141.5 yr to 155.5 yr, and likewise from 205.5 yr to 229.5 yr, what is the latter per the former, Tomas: 0.88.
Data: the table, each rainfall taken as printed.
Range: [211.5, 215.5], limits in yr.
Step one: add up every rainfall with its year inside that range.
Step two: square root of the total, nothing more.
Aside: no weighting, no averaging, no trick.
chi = 31.5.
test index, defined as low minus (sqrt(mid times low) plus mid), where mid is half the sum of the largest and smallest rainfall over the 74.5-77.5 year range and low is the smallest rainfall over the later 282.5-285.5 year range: -167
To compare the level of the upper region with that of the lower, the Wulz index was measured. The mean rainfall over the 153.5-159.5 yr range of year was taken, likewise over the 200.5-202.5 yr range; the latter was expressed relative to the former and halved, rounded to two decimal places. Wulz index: 0.34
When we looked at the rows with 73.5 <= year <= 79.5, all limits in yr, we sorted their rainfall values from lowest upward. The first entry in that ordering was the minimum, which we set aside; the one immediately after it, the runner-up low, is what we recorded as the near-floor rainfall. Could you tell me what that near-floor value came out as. 170.8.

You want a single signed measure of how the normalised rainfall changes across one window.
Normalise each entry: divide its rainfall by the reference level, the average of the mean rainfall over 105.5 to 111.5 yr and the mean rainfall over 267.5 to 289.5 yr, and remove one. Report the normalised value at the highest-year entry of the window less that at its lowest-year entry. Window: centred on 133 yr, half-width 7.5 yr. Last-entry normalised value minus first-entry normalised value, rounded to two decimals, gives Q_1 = 0.23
